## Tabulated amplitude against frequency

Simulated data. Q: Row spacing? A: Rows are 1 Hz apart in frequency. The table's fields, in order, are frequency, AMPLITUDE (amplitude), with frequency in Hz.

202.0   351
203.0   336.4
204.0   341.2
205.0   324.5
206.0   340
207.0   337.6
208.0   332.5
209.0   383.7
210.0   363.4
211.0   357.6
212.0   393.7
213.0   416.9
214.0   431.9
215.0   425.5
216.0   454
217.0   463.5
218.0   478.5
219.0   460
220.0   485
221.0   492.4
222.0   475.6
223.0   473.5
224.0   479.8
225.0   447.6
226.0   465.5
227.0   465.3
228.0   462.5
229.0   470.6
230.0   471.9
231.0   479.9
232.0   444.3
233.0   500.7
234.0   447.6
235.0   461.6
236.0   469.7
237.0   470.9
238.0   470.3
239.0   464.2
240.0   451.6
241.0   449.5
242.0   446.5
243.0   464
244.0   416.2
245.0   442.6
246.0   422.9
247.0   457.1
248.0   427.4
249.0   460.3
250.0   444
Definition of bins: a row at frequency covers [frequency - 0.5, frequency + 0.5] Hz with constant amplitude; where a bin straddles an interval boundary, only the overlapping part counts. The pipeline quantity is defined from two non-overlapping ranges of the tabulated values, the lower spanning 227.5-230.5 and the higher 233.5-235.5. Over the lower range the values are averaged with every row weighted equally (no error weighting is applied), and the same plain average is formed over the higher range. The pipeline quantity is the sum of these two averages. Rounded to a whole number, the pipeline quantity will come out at 923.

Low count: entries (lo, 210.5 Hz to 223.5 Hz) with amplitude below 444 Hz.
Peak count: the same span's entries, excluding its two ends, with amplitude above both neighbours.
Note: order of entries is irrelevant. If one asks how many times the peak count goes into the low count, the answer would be 1.7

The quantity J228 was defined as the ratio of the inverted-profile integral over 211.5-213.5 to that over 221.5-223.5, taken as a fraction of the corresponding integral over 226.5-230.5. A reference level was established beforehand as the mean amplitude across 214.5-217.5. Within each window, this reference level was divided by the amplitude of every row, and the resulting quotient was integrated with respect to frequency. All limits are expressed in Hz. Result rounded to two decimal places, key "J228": 0.31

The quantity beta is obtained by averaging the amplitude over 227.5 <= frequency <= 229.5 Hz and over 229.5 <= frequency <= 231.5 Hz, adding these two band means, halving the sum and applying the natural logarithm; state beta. 6.16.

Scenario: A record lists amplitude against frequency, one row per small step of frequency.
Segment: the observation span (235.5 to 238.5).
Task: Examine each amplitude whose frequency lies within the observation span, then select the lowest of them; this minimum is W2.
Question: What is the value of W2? 469.7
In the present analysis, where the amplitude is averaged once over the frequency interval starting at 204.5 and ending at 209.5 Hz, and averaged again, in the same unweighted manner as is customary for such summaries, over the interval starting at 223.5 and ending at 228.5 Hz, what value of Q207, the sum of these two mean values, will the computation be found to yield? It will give 808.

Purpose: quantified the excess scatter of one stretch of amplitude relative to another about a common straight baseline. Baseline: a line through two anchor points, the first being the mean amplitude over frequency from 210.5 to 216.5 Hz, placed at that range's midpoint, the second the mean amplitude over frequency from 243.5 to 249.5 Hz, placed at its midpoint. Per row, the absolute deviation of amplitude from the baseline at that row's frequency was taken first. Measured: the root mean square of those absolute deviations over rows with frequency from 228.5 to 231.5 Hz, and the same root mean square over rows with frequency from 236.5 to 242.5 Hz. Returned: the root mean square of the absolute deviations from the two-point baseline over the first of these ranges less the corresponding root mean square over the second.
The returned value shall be 20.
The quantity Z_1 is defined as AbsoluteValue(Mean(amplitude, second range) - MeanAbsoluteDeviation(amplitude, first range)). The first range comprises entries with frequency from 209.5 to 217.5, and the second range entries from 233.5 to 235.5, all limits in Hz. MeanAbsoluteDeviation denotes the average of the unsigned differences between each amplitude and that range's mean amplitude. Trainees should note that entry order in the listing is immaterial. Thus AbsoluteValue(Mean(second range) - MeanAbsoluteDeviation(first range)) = 423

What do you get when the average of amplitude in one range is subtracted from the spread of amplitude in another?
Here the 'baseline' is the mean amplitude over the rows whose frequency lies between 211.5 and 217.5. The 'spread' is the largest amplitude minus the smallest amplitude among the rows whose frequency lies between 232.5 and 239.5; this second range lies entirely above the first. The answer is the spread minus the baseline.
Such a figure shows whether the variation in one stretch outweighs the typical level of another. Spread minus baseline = -378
